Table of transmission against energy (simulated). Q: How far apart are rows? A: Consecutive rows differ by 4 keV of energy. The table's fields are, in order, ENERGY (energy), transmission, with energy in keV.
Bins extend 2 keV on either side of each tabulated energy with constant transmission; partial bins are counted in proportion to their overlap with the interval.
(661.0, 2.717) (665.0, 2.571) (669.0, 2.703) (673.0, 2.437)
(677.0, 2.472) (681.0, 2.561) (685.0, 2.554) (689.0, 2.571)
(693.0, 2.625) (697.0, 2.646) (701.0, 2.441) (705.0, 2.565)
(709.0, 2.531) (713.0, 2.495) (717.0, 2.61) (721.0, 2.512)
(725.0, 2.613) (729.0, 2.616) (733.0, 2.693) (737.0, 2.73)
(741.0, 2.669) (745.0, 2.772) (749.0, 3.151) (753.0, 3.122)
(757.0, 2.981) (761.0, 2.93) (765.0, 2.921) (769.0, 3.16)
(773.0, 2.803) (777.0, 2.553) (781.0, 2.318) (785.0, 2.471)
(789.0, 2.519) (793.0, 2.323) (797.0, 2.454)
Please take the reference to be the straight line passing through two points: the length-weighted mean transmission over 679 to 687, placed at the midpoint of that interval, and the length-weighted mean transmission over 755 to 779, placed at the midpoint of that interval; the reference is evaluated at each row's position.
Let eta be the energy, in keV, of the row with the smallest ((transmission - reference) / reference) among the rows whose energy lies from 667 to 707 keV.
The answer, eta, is 701.0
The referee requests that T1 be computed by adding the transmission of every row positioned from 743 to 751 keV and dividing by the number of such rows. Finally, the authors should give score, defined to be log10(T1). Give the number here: 0.472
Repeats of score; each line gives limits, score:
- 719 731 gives 0.412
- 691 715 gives 0.407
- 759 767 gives 0.466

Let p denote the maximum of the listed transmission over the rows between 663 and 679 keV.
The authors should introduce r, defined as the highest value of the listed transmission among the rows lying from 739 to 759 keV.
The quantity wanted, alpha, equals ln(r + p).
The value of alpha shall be 1.767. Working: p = 2.703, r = 3.151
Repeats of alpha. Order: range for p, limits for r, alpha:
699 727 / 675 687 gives 1.644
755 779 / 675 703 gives 1.759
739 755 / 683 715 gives 1.757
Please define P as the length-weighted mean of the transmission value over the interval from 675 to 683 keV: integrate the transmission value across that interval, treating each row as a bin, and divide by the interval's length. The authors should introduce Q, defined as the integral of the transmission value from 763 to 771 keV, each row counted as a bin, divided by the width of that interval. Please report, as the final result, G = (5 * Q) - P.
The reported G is 12.7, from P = 2.5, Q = 3.04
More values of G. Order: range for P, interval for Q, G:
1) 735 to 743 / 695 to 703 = 10.0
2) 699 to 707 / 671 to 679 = 9.8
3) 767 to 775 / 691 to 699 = 10.2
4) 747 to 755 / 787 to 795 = 9.0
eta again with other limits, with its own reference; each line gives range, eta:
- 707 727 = 721.0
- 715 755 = 721.0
